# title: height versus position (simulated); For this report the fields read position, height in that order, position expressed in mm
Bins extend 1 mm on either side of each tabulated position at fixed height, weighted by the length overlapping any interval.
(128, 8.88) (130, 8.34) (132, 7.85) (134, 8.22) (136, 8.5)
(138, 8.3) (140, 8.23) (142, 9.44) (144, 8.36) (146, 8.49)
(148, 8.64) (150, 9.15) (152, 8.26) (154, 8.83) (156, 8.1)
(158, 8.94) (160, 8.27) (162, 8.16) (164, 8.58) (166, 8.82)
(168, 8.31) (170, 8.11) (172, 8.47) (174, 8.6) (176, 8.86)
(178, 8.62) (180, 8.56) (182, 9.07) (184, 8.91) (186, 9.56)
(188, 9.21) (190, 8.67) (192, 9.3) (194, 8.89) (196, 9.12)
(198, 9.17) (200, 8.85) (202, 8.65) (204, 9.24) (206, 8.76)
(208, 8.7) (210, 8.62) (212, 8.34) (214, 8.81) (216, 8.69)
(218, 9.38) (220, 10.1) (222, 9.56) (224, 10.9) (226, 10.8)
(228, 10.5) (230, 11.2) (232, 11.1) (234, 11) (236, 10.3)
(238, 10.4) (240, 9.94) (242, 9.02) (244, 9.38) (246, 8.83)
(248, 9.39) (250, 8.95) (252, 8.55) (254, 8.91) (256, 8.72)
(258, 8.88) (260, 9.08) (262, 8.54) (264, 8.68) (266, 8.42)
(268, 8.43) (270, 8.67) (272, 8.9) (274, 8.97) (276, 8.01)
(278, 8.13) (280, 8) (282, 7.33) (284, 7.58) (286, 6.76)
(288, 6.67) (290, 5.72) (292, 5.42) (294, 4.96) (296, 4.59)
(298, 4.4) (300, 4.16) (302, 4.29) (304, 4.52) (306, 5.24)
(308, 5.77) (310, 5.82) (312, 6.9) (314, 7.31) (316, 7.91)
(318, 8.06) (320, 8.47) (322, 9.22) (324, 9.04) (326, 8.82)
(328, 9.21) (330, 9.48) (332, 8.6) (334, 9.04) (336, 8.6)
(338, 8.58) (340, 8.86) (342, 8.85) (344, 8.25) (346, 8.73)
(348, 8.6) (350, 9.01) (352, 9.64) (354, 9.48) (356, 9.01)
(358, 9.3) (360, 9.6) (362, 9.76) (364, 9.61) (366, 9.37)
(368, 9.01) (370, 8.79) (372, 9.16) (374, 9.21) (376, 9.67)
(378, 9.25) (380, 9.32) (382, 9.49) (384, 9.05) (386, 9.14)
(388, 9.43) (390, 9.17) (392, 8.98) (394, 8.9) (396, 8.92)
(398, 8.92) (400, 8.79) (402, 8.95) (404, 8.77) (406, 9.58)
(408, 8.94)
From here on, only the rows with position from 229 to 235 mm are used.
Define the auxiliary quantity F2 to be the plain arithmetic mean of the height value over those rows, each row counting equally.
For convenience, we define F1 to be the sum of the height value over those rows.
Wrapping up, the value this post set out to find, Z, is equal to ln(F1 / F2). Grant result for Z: 1.1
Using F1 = 33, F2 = 11.1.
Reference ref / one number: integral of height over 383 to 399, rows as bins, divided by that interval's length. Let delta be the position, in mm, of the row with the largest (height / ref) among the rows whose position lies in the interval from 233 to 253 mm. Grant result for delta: 234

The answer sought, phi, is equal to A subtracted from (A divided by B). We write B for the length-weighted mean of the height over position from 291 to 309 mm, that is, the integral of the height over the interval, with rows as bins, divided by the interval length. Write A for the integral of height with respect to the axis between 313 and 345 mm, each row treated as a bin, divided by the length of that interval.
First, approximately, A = 8.6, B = 4.8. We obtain -6.85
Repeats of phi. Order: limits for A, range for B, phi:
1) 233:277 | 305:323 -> -7.83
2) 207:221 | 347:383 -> -7.99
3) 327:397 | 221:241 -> -8.25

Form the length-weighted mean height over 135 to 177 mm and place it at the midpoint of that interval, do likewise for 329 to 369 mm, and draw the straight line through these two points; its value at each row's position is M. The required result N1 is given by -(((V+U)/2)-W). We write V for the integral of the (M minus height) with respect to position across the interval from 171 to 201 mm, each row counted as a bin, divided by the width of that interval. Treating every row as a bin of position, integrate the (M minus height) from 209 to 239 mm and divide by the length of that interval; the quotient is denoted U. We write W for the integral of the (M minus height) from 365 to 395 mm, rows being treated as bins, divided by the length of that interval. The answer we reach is 0.7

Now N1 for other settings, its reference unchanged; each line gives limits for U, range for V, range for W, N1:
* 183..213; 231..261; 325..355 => 0.6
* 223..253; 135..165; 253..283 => 1.0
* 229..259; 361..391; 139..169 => 0.5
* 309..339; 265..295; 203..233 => -2.0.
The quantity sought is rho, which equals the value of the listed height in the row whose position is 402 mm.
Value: 8.95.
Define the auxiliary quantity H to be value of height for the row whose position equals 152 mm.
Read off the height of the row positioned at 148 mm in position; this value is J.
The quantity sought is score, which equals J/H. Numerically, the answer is 1.05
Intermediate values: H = 8.26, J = 8.64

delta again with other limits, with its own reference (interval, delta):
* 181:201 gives 186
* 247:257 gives 248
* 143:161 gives 150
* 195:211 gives 204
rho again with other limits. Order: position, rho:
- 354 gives 9.48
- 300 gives 4.16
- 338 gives 8.58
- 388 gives 9.43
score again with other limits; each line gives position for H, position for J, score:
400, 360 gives 1.09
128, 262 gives 0.96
